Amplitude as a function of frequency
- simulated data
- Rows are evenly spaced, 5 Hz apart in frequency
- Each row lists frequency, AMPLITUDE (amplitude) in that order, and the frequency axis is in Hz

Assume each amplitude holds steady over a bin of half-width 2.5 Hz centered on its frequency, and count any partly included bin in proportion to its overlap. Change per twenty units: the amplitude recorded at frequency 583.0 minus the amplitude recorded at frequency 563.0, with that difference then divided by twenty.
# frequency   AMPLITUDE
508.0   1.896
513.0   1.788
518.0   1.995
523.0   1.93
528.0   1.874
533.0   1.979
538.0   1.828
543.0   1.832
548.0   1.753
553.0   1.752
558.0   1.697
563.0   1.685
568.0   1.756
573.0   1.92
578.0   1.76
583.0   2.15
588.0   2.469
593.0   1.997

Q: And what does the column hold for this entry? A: 0.023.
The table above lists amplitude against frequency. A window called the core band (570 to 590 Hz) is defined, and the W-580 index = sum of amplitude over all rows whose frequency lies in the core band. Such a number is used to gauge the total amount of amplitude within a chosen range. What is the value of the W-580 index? 8.3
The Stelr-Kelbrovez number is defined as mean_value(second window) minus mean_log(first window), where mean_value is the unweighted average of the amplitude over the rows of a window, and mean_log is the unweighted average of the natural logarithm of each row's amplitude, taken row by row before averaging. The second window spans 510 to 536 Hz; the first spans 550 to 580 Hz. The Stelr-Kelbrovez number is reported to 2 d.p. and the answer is 1.35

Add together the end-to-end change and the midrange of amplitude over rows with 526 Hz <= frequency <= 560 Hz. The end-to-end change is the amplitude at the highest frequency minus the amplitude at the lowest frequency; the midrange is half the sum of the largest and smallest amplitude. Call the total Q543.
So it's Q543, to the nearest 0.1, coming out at 1.7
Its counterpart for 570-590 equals 2.7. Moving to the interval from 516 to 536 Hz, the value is 1.9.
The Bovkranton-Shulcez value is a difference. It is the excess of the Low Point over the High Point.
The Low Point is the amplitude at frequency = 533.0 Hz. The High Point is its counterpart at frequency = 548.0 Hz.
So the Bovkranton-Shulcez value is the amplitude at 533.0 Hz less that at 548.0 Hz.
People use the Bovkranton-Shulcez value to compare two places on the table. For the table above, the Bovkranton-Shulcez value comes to 0.2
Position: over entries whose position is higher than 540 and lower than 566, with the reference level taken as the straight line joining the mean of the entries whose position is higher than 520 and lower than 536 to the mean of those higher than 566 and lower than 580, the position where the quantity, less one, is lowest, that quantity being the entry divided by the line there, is 563.0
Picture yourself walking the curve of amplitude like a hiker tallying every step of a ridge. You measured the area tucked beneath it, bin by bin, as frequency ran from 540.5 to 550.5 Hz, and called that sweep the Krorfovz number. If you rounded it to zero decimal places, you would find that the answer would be 18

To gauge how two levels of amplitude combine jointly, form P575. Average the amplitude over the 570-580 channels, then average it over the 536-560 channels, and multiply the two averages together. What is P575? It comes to 3.26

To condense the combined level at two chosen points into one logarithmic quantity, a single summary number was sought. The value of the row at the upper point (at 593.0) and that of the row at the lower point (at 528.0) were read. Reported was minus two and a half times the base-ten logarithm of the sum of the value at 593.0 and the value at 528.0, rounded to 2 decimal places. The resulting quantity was -1.47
